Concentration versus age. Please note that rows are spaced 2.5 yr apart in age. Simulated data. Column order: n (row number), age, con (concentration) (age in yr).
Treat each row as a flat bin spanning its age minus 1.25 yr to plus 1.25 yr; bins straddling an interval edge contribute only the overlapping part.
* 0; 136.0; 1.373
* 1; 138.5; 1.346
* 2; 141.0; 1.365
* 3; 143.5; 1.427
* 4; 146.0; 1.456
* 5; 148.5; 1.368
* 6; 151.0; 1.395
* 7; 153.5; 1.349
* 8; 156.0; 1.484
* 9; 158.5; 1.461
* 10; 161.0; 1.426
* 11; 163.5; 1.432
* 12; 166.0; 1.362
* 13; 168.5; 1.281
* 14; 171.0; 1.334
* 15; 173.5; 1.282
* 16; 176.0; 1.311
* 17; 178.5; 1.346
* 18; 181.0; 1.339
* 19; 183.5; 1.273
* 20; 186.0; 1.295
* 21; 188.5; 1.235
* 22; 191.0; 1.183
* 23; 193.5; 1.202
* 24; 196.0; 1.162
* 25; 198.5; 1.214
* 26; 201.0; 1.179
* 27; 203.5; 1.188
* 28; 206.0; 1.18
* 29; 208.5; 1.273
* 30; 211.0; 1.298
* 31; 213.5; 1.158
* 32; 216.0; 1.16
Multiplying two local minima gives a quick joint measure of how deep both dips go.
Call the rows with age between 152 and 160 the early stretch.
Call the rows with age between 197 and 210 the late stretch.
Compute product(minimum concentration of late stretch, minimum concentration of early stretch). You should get 1.59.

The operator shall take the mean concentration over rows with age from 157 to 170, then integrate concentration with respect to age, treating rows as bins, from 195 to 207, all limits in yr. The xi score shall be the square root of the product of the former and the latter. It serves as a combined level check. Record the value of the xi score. 4.5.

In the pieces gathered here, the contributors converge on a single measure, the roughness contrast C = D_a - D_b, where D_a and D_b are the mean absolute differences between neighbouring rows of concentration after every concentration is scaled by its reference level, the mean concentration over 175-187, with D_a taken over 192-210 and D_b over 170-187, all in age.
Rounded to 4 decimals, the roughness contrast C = 0.0033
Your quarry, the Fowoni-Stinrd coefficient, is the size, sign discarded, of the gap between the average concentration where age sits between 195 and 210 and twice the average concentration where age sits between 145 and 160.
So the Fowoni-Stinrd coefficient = 1.64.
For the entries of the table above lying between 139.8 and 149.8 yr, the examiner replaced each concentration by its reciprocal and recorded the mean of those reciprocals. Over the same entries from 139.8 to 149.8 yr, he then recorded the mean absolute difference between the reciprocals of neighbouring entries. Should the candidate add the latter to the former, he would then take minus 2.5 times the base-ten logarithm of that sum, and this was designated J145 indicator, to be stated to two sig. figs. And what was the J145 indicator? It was 0.32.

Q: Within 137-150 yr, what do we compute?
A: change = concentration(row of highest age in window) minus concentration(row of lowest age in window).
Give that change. 0.02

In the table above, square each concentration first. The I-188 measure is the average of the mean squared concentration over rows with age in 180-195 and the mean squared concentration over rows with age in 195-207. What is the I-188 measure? 1.49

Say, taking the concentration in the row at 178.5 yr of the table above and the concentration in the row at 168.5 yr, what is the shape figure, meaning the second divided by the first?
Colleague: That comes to 0.95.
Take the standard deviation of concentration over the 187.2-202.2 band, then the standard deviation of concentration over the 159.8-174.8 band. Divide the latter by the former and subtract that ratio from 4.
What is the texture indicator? 1.5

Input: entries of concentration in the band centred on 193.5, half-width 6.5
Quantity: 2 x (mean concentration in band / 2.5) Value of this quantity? 0.96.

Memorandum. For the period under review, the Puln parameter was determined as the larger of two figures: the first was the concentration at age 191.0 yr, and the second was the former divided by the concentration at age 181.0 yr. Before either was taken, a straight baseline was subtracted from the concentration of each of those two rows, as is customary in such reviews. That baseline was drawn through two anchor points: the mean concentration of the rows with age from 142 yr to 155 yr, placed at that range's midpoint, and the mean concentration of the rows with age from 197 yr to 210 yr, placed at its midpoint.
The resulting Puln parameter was -0.07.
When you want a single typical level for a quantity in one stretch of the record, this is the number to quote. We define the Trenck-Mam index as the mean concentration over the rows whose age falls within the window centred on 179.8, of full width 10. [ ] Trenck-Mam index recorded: 1.32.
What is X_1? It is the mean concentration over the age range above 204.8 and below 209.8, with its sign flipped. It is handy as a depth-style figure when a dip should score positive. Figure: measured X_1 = -1.23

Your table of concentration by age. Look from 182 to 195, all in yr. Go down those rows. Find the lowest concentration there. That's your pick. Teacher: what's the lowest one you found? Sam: 1.183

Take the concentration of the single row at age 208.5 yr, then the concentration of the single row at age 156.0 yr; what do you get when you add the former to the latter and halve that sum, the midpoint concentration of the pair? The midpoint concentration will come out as 1.38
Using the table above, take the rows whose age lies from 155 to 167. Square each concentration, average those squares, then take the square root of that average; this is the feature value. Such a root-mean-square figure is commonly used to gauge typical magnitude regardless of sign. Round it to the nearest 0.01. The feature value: 1.43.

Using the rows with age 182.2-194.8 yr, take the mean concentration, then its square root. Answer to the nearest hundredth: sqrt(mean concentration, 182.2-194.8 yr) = 1.11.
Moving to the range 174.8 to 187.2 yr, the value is 1.15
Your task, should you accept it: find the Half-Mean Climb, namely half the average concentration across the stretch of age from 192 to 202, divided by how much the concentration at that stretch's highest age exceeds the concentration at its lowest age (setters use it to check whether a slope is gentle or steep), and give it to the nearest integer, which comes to -26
